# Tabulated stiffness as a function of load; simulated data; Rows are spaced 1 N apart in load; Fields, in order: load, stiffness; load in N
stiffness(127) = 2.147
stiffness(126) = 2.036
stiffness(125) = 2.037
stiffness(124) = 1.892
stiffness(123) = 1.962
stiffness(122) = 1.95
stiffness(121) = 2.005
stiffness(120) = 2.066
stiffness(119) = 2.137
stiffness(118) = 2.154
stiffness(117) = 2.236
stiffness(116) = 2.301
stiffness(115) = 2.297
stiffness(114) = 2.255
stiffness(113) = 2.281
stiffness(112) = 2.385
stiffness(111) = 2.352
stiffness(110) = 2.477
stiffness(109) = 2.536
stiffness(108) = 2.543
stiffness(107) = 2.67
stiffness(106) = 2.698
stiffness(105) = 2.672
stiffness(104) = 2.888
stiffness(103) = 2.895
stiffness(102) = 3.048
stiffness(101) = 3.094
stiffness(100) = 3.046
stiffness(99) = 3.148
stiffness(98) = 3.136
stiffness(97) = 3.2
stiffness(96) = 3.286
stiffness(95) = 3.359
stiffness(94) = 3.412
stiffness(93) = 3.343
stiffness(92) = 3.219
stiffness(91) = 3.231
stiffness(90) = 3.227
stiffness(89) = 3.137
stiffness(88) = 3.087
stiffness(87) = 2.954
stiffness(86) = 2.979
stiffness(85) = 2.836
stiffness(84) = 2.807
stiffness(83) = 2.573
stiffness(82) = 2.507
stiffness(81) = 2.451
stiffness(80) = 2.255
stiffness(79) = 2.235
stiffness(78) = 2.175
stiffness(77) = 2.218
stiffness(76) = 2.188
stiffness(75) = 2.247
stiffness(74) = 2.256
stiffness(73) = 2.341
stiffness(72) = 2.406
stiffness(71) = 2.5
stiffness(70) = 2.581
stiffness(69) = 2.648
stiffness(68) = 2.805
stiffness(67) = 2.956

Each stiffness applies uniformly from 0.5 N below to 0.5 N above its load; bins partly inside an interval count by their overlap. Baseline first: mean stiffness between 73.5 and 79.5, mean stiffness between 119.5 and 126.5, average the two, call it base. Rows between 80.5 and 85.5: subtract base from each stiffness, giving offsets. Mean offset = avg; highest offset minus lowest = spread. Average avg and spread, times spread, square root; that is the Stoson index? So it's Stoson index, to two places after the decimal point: 0.42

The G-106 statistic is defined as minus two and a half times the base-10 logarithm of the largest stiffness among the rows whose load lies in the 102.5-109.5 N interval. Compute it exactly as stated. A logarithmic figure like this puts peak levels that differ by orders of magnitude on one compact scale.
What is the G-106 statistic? -1.2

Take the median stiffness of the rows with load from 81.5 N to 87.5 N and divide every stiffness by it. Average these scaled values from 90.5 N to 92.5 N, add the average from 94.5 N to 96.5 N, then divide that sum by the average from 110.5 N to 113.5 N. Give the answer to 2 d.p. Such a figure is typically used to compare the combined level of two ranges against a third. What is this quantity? 2.80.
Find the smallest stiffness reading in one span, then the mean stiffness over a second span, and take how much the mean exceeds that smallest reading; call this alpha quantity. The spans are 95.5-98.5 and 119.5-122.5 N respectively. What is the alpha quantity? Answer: -1.13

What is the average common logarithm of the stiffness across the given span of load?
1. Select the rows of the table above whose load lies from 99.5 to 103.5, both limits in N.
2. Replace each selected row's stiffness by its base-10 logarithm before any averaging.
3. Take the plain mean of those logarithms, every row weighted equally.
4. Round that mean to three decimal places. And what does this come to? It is 0.480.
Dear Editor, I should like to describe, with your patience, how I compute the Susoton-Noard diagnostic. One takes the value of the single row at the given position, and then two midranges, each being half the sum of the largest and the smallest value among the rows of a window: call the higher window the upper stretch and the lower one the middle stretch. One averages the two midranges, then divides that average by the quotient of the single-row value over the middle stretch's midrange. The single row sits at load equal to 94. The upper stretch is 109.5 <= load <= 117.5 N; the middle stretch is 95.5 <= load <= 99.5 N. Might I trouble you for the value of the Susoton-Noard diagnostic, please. 2.6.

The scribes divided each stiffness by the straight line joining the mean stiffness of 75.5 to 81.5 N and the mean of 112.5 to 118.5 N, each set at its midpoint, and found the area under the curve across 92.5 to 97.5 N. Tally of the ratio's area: 7.4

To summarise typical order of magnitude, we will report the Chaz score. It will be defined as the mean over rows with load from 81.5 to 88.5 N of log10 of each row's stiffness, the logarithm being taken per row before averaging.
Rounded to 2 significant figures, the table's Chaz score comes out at 0.45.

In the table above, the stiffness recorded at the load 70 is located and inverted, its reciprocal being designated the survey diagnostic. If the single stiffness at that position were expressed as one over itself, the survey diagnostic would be 0.39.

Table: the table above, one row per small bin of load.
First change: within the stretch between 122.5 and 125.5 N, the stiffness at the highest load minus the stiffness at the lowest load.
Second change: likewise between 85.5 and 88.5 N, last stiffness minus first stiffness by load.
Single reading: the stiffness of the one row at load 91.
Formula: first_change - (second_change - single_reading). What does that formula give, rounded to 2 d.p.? 3.20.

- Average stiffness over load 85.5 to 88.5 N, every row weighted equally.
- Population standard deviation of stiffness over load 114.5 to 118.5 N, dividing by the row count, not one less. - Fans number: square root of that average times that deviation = 0.42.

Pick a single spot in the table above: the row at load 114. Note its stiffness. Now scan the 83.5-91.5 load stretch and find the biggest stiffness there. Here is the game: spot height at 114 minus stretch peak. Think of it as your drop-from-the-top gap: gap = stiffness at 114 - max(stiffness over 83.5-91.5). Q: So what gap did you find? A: -1.0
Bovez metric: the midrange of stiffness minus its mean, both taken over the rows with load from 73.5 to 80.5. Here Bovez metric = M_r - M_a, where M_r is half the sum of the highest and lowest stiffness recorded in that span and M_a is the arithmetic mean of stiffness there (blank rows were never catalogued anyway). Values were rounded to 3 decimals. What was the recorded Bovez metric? -0.009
